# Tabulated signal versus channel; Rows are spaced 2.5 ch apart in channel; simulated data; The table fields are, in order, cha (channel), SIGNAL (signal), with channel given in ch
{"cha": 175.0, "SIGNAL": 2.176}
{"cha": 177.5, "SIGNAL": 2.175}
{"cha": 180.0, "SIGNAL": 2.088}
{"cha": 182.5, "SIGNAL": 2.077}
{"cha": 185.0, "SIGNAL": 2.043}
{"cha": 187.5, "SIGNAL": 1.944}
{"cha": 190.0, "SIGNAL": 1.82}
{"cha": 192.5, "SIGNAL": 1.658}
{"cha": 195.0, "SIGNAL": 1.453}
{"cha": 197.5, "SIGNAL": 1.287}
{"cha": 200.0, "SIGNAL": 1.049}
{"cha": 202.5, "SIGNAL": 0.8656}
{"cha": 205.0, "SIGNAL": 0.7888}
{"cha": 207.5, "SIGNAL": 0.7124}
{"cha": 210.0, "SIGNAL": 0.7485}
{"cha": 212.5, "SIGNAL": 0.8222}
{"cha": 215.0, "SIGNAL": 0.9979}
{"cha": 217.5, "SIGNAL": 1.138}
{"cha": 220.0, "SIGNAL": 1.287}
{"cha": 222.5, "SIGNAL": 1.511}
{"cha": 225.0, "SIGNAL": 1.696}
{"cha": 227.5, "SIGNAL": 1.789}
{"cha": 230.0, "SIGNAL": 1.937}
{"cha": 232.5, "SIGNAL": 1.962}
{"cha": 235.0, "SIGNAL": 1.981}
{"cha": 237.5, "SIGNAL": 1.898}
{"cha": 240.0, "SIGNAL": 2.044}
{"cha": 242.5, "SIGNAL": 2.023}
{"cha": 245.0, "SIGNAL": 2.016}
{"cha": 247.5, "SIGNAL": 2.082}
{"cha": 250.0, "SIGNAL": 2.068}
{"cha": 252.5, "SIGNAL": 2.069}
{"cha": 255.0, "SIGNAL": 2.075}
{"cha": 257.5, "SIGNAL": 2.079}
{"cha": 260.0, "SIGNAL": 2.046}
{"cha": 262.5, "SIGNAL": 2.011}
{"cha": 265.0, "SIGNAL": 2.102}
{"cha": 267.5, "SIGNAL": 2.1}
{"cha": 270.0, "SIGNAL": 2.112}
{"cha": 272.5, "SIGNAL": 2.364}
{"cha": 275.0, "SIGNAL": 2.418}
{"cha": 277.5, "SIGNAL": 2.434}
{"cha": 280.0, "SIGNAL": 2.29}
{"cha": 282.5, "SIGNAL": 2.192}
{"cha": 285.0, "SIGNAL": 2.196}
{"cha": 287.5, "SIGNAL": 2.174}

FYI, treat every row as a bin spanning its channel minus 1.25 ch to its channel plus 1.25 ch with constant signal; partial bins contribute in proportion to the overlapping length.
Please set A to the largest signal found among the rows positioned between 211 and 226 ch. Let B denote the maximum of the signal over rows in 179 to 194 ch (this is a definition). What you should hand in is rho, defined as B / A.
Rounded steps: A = 1.696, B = 2.088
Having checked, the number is 1.23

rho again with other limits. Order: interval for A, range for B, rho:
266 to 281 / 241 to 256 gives 0.86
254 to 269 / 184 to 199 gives 0.97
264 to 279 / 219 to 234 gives 0.81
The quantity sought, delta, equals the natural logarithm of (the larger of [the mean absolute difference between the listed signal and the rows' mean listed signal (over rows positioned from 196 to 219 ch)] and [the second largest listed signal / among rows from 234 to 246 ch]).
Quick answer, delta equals 0.70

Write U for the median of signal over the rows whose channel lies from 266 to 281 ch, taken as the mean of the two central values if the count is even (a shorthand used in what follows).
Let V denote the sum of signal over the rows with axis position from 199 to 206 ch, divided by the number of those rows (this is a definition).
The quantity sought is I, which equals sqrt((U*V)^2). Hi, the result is 2.10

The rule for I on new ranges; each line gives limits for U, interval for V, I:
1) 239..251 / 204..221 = 1.90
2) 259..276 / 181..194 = 4.01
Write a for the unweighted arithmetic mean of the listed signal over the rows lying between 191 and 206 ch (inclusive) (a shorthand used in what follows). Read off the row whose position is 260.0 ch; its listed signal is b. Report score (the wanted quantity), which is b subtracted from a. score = -0.9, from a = 1.2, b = 2.046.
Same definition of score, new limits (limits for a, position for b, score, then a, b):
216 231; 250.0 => -0.5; 1.6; 2.068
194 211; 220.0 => -0.3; 1.0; 1.287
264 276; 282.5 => 0.0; 2.2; 2.192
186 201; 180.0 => -0.6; 1.5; 2.088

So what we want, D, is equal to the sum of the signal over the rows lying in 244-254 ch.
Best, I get 8.2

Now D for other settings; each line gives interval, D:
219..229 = 6.3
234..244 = 7.9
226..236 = 7.7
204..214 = 3.1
